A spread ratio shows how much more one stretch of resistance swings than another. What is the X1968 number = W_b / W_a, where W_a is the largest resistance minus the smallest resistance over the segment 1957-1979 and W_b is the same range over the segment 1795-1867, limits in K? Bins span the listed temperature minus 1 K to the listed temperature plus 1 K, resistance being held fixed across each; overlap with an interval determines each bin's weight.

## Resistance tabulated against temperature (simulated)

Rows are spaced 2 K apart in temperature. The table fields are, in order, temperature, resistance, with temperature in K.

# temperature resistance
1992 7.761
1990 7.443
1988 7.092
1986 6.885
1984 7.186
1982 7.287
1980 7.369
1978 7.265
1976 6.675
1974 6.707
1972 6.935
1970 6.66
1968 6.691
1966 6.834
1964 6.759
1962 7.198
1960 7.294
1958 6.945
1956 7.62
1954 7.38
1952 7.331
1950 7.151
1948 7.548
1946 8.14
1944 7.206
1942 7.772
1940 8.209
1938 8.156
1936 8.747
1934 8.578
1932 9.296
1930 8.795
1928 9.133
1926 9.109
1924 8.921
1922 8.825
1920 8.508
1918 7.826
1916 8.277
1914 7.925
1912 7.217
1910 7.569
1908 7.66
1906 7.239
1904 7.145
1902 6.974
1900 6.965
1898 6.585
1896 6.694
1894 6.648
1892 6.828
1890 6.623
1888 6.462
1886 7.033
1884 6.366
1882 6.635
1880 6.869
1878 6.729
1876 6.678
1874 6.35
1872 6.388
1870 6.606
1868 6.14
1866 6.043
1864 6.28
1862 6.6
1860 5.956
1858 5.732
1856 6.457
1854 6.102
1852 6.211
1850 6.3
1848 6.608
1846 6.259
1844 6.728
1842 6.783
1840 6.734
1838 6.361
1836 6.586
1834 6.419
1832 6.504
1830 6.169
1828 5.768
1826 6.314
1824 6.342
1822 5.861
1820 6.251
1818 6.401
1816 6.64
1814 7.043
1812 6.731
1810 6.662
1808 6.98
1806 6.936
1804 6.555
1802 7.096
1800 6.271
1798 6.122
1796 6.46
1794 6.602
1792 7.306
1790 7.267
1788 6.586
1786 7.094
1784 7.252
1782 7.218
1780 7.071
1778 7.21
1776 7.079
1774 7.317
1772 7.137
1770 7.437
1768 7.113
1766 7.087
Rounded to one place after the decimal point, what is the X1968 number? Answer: 2.2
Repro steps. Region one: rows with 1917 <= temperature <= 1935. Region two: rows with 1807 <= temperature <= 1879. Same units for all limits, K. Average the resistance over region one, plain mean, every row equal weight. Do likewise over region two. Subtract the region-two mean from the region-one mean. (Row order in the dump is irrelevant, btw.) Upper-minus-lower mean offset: 2.4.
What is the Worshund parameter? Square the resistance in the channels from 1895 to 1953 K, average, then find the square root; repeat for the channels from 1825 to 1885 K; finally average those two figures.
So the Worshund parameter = 7.2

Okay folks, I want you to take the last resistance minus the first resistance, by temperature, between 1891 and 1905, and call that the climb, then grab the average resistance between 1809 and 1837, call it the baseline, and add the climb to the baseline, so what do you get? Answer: 6.7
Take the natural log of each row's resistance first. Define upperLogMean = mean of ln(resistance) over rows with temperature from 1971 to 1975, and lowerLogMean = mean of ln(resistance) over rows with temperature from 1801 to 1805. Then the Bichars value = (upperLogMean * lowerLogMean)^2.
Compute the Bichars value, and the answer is 13.6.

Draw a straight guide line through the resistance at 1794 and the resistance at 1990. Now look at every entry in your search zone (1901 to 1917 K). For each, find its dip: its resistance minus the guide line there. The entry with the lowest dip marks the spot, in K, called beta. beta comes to 1902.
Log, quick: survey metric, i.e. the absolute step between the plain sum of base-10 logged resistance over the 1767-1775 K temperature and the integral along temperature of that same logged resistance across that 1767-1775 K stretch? 3.4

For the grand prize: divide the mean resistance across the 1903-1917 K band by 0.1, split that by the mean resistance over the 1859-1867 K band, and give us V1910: 12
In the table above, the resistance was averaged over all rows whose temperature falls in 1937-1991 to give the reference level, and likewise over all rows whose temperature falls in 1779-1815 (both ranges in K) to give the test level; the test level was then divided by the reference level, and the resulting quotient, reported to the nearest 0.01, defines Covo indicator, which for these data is 0.94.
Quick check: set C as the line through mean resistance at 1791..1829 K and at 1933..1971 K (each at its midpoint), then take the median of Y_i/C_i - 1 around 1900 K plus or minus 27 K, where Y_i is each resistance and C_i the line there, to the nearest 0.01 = -0.02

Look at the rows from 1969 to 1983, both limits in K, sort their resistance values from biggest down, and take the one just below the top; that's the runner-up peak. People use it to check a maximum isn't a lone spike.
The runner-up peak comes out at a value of 7.287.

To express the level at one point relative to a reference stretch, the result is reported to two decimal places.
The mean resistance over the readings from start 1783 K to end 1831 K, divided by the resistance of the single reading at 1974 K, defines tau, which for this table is 0.99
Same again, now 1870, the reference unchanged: 1.00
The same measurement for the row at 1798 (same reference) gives 1.08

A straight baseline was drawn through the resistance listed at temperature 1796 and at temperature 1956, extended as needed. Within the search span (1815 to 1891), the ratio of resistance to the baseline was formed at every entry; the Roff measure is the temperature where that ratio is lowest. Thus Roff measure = 1858 K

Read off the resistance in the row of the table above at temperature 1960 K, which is 7.294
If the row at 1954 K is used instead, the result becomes 7.38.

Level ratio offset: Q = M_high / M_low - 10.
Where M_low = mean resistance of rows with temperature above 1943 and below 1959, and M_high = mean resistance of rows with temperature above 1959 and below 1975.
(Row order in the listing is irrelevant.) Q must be -9.07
